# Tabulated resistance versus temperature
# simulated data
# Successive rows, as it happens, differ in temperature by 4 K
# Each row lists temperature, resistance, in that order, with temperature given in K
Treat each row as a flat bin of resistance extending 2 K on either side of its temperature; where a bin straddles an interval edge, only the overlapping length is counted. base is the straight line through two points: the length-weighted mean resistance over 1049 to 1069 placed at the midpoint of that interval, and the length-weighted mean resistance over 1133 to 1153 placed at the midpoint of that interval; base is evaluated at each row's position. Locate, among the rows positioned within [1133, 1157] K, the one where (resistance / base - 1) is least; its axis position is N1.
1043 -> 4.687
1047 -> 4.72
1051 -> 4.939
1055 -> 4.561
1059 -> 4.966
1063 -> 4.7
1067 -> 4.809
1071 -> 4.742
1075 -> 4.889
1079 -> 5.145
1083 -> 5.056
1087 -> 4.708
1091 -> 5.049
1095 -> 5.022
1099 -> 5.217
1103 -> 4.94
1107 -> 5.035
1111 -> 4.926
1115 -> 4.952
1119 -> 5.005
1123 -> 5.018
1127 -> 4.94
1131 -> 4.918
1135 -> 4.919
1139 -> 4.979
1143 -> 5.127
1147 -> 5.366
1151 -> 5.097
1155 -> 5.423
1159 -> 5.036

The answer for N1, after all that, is 1135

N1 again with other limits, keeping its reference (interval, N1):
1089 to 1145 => 1135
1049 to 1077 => 1055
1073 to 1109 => 1087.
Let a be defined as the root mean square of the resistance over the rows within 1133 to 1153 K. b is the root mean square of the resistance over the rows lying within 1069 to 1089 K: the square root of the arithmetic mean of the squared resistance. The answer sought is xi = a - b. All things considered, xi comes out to 0.19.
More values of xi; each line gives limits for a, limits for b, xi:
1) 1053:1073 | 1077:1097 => -0.24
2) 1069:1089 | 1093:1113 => -0.12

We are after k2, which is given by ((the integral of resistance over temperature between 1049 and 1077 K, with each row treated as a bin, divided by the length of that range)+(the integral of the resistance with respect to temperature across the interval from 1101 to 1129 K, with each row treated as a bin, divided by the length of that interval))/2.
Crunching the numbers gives 4.89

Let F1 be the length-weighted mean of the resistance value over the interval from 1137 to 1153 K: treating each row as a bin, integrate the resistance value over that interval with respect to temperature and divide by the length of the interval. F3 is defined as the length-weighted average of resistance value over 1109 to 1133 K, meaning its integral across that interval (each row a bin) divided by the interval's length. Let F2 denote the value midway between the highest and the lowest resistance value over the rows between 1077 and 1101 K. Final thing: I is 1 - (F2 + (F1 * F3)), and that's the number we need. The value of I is -29.5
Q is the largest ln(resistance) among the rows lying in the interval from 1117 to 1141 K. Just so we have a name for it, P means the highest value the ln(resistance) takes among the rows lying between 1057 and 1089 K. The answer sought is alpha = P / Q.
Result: 1.02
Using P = 1.64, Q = 1.61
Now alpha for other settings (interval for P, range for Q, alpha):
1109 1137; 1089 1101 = 0.98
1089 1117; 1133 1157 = 0.98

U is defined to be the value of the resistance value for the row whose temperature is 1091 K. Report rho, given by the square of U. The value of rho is 25.5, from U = 5.049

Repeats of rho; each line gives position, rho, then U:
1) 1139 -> 24.8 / 4.979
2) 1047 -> 22.3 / 4.72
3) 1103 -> 24.4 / 4.94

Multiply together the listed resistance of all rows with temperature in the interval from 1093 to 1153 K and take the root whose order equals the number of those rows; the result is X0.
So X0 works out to 5.03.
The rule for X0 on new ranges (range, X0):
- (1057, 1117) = 4.94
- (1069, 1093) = 4.93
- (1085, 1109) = 4.99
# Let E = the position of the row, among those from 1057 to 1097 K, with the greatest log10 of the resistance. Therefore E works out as 1079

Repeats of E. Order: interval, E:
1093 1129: 1099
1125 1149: 1147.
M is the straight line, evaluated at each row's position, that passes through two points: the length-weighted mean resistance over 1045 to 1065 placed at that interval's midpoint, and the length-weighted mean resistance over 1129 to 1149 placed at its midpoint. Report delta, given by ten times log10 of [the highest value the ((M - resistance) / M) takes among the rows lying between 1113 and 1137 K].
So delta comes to -15.9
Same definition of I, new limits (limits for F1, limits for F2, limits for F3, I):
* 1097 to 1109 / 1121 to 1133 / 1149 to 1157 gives -30.6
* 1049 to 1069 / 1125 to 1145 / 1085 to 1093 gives -27.4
